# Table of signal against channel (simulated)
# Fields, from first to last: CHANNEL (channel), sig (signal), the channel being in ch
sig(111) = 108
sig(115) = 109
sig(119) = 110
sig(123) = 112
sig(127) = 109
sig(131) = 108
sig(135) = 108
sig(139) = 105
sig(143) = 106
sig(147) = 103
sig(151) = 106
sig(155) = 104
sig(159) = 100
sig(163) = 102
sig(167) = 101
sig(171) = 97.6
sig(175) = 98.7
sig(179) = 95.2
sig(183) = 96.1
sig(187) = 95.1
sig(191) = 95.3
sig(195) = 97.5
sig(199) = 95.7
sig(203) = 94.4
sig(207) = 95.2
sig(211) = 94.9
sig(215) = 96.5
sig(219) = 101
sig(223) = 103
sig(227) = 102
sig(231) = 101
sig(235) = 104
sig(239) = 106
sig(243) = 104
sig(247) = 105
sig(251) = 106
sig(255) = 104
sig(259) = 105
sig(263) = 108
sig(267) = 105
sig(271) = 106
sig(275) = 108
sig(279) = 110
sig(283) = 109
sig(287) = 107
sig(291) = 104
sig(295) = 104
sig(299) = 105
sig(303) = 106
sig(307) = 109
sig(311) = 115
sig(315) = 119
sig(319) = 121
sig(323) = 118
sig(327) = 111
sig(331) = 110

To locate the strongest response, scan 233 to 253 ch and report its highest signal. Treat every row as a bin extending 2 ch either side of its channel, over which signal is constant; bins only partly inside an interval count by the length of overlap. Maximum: 106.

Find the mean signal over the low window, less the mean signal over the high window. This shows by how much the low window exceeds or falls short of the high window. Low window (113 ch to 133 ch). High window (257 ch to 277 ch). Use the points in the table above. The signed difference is 3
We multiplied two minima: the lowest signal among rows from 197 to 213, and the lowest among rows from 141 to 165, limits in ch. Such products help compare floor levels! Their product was 9440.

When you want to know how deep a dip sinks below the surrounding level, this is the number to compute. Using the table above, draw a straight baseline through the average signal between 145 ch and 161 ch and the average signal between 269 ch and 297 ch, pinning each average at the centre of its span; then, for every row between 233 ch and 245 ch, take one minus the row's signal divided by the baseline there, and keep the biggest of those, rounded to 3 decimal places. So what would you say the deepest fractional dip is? 0.017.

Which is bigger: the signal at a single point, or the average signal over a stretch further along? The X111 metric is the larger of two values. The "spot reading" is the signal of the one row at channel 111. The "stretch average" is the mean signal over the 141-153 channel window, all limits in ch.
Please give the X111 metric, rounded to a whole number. 108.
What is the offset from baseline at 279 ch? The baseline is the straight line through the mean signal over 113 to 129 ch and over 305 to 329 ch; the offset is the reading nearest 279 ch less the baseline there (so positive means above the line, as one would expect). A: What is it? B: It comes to -4.4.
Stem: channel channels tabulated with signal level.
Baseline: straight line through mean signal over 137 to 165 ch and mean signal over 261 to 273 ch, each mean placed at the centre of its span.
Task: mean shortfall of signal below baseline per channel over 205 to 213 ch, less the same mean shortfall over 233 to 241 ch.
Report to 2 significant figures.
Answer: 9.3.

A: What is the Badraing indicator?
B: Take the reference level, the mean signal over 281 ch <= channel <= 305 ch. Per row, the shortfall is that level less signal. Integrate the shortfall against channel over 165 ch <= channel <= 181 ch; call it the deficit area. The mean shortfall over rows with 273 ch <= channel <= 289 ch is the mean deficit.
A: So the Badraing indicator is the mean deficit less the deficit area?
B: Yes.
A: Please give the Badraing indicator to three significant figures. -126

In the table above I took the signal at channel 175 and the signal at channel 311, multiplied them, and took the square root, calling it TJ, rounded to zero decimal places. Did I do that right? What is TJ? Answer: 107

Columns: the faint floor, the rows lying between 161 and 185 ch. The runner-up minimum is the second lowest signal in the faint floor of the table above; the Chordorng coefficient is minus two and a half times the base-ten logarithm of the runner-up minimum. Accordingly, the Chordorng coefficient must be -4.96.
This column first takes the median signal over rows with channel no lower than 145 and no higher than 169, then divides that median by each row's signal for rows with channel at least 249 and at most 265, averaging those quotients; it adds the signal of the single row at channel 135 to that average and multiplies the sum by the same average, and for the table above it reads 106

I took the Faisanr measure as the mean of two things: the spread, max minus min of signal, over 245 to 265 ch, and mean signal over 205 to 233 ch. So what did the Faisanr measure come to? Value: 52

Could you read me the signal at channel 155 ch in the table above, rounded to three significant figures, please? 104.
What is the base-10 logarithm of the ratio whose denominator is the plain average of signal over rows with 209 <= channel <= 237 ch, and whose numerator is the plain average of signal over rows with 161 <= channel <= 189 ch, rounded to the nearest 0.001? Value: -0.010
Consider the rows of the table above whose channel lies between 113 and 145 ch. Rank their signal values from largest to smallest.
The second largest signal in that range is 110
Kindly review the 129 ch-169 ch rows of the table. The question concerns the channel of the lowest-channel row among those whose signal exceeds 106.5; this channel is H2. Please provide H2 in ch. 131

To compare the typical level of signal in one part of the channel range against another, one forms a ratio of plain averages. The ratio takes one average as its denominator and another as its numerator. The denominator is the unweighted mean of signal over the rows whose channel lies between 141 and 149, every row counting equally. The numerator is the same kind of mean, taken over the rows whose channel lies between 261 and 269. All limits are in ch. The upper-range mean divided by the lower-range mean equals 1.02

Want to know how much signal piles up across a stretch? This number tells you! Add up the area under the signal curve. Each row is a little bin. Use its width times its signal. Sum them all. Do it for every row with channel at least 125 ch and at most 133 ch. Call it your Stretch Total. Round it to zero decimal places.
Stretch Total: 868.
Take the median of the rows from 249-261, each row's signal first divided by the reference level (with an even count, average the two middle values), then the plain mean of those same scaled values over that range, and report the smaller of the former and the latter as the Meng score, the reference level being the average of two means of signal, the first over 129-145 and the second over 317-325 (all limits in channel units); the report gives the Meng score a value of 0.928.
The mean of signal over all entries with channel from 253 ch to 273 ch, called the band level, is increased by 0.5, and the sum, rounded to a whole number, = 106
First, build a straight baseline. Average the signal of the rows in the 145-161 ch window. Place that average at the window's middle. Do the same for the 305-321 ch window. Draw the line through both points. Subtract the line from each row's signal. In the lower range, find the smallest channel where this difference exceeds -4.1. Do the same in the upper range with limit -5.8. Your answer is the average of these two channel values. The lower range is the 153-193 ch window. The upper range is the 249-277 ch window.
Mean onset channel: 203 ch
